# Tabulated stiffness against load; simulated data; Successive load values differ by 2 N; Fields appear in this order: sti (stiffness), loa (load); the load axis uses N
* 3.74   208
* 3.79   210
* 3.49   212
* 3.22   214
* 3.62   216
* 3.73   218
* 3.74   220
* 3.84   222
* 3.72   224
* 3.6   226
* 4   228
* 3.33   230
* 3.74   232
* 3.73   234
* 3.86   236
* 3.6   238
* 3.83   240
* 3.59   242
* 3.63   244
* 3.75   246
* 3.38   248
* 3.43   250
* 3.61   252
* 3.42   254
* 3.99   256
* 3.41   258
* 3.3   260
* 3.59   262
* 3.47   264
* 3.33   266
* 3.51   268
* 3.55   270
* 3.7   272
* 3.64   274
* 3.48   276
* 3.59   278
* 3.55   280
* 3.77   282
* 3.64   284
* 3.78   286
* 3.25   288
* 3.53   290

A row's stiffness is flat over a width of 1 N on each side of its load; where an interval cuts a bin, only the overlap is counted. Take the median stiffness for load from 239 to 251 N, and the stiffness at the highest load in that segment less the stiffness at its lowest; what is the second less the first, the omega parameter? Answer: -4.01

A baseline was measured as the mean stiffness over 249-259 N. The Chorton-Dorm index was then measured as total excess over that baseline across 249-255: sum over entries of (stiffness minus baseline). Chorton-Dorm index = -0.3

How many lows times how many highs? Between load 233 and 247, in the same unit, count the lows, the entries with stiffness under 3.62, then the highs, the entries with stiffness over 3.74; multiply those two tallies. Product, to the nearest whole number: 6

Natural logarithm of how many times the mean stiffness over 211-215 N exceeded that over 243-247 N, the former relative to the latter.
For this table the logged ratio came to -0.10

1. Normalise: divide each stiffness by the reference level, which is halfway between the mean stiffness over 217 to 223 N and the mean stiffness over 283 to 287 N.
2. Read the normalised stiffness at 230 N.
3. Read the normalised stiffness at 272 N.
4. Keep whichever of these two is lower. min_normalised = 0.89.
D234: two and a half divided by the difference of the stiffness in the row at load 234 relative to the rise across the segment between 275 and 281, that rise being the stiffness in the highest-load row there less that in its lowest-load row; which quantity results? 0.683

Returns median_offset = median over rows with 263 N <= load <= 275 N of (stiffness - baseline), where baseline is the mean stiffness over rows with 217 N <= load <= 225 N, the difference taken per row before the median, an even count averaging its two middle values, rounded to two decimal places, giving -0.23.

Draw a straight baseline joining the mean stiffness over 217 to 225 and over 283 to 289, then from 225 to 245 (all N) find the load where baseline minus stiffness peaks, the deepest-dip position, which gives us 230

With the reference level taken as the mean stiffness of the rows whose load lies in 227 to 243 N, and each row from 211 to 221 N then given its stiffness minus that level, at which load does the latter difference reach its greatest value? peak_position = 220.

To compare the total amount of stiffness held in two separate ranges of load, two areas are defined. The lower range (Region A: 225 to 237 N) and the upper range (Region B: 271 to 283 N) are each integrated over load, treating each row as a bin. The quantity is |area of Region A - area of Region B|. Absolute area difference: 1.06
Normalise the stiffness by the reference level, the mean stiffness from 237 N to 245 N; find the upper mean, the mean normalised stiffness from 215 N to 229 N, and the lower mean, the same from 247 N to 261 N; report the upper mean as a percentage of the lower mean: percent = 107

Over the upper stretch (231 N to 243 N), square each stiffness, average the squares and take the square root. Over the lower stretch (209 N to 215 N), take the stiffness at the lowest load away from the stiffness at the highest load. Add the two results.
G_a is 3.16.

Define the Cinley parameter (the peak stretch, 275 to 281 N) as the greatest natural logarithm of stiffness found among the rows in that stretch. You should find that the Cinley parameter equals 1.278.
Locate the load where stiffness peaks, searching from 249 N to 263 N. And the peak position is 256 N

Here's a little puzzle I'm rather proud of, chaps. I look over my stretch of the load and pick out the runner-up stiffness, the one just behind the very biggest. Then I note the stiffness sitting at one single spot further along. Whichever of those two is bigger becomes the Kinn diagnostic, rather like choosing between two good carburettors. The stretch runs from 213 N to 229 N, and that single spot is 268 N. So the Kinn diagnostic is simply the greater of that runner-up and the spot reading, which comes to 3.84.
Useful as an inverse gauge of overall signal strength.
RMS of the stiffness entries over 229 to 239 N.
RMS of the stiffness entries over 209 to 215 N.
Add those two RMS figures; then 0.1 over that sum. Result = 0.0140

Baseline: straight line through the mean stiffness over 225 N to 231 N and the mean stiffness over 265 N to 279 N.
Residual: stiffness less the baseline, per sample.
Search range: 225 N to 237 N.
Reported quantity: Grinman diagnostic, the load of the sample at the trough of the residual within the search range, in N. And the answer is 230 N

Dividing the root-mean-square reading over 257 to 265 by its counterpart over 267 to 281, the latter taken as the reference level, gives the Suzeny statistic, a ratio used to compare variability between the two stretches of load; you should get 0.96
